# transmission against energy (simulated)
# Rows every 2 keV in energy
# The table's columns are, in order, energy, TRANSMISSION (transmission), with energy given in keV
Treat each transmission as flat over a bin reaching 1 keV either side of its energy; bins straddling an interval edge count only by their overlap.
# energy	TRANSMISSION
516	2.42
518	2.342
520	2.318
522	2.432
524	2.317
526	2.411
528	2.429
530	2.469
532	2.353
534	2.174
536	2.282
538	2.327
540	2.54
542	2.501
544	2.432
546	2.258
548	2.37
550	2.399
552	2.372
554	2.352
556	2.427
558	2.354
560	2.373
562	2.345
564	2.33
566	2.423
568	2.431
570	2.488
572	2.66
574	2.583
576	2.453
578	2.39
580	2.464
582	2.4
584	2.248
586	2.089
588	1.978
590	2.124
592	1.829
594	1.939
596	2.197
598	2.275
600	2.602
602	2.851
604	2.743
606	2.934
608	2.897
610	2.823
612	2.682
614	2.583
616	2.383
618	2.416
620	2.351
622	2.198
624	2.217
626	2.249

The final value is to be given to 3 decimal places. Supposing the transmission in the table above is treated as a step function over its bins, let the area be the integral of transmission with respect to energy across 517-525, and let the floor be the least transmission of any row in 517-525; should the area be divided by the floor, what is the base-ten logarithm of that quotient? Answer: 0.910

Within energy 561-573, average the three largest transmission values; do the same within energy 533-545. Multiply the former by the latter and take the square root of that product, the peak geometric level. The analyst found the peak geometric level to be 2.51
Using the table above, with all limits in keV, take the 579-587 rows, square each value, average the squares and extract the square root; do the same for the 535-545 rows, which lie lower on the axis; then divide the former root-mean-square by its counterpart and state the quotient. 0.95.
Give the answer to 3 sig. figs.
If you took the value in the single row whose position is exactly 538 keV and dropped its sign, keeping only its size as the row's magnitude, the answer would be 2.33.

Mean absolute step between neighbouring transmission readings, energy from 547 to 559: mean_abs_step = 0.045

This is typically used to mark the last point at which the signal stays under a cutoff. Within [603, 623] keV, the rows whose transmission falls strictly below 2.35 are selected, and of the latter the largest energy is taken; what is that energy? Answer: 622 keV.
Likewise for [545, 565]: 564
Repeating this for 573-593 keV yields 592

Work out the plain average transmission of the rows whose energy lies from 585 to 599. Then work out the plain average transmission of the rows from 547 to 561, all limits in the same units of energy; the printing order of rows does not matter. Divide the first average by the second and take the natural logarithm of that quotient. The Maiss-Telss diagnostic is -0.14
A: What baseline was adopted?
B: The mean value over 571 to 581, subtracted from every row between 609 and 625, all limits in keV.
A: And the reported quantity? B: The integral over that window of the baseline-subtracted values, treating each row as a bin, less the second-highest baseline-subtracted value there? -1.03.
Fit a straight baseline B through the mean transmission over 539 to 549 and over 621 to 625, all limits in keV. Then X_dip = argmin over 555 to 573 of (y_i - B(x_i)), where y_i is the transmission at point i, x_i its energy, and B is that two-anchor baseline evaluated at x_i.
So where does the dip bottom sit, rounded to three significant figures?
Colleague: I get 564 keV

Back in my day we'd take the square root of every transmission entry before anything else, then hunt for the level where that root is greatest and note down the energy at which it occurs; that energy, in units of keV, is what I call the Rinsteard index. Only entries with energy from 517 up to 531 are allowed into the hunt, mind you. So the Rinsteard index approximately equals 530 keV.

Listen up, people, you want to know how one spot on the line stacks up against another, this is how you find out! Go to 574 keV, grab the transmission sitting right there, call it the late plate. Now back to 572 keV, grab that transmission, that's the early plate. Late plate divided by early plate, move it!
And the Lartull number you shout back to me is 0.97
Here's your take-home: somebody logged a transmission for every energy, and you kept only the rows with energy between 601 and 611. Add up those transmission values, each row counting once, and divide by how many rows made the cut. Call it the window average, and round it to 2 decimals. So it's 2.85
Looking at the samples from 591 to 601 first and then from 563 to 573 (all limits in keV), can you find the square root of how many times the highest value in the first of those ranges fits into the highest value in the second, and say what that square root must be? 1.01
